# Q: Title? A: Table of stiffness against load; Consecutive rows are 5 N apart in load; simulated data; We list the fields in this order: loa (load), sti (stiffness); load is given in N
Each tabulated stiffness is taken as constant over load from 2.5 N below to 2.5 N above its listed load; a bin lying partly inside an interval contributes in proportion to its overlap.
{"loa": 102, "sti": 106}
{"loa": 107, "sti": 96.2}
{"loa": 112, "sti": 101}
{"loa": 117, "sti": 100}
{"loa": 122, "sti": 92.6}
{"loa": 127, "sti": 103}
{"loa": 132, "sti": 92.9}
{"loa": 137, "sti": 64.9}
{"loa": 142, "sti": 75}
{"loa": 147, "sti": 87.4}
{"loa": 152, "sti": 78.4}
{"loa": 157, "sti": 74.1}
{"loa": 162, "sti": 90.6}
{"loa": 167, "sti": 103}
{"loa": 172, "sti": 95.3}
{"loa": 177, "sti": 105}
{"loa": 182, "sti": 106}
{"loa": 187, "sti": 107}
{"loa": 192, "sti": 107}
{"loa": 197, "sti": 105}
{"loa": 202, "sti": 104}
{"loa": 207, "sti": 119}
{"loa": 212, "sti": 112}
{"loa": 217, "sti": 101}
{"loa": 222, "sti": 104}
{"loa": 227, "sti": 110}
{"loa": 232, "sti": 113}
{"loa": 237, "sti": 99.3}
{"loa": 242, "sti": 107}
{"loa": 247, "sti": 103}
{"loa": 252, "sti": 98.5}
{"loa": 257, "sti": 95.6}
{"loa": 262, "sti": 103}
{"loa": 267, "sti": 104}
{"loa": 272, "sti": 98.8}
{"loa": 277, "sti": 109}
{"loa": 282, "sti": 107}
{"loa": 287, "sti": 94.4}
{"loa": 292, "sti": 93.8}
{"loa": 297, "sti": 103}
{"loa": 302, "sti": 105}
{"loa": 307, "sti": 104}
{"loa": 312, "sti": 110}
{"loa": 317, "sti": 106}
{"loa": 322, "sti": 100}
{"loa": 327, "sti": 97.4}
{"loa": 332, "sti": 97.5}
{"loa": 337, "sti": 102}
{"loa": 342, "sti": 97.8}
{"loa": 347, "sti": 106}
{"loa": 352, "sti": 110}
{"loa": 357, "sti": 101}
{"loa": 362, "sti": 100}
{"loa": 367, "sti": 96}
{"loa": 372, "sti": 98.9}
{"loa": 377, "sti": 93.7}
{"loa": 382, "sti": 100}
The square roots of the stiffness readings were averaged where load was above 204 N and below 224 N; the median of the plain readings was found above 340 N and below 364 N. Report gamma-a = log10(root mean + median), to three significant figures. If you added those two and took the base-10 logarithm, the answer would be 2.05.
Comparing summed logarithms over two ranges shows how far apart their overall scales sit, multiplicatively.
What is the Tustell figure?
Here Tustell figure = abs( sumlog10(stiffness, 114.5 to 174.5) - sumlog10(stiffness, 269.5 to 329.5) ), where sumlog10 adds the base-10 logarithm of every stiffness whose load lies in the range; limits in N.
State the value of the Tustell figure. 0.8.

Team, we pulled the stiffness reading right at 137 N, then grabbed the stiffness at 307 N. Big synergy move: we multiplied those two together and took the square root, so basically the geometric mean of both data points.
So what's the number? 82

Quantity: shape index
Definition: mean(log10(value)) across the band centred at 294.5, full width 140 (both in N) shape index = 2.01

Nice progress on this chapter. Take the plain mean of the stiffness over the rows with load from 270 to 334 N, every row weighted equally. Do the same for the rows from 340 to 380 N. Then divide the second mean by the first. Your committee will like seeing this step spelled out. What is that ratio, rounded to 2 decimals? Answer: 0.98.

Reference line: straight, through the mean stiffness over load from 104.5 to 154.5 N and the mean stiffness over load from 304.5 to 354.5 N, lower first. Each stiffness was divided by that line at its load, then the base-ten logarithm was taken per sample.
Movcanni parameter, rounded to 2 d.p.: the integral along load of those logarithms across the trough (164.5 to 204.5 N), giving 1.94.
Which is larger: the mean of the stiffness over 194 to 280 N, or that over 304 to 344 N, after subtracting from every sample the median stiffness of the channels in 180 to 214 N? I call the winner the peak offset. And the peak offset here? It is -1.9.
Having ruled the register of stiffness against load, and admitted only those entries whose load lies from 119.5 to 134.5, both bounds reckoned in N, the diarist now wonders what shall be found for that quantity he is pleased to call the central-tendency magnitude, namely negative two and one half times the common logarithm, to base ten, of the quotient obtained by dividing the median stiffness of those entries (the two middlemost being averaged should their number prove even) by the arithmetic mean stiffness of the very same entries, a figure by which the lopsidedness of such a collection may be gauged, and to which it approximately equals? 0.038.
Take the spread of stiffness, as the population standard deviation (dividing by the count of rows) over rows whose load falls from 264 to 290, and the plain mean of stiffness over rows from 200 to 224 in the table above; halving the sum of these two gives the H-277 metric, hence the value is 57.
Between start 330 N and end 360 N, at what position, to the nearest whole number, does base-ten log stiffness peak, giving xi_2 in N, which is 352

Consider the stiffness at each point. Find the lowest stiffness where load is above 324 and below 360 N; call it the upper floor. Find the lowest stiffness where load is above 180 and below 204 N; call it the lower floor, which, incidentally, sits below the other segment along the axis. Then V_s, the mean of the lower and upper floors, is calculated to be 101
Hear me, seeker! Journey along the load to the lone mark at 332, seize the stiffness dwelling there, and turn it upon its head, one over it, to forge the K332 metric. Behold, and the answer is 0.0103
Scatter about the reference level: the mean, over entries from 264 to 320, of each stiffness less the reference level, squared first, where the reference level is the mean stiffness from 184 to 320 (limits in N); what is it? 28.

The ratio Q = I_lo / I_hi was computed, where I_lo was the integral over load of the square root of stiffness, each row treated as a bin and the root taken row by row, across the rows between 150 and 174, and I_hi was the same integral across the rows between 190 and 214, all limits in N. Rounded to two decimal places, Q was 0.90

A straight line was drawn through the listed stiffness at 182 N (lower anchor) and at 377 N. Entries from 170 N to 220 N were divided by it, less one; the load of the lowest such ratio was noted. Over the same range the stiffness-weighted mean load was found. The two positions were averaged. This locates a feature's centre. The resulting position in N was 183.4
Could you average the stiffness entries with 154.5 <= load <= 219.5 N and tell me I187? 102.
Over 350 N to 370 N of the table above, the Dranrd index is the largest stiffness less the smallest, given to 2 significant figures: 14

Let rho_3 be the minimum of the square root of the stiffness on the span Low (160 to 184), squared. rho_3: 91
